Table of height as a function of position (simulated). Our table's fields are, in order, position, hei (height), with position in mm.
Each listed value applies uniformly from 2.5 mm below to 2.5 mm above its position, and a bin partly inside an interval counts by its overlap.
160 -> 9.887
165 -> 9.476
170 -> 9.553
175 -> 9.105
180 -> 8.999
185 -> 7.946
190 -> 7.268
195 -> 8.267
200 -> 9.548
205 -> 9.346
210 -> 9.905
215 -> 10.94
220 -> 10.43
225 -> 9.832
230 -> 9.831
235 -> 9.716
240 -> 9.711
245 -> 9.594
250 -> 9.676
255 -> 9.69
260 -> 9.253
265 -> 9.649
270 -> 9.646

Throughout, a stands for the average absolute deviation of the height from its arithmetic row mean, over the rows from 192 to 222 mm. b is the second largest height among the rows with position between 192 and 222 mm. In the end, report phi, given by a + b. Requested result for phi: 11.1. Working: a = 0.686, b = 10.43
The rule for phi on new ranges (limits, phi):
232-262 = 9.8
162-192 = 10.2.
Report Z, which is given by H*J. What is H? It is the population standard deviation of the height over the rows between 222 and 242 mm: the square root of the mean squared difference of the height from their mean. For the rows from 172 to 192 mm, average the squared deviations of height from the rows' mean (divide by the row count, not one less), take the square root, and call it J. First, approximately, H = 0.06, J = 0.8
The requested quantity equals 0.04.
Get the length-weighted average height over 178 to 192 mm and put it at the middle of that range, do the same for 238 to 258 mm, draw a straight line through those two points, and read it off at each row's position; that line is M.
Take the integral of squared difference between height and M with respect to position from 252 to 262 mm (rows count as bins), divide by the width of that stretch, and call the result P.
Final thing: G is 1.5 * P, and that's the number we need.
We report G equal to 0.4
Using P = 0.2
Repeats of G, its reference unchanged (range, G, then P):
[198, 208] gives 1.4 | 0.9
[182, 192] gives 0.7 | 0.4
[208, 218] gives 4.5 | 3.0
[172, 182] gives 2.3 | 1.5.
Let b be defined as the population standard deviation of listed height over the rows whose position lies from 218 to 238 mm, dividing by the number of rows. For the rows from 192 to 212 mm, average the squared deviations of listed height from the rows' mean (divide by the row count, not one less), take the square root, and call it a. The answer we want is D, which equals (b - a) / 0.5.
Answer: -0.7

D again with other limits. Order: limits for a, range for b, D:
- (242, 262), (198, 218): 0.9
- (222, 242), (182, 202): 1.5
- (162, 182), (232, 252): -0.4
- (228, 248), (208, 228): 0.7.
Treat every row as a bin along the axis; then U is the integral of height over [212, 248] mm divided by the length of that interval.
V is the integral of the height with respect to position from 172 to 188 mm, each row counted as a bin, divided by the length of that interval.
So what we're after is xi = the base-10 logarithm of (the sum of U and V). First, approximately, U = 10.0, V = 8.7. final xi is 1.27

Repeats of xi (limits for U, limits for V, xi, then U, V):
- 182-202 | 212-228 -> 1.27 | 8.2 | 10.4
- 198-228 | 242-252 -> 1.29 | 10.0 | 9.6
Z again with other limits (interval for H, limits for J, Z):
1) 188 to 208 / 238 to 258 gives 0.04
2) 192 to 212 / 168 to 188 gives 0.36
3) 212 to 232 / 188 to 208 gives 0.42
